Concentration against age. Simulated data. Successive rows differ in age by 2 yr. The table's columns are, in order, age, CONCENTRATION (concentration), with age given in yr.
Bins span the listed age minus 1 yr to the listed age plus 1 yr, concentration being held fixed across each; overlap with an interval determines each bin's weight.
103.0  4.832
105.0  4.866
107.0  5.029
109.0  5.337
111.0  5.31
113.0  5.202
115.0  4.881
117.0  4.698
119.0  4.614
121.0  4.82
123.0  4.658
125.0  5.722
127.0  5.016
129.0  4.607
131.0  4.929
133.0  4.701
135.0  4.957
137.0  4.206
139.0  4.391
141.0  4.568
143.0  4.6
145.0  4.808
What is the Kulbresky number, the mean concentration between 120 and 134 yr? 4.92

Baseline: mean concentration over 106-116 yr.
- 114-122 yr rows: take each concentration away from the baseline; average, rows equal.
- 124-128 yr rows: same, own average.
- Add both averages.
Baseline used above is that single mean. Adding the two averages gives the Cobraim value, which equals 0.2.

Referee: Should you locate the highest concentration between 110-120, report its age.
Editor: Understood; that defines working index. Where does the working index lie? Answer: 111.0 yr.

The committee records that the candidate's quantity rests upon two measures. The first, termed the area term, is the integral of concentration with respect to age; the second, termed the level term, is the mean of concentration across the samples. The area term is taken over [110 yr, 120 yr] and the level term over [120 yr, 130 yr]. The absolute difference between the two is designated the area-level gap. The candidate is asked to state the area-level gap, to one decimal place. 44.4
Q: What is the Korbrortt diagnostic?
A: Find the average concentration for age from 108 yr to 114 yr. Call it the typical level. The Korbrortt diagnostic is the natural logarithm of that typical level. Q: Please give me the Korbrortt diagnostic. 1.66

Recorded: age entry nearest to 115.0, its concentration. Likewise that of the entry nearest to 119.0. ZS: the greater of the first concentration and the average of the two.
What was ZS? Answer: 4.9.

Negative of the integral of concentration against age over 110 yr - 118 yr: -40.2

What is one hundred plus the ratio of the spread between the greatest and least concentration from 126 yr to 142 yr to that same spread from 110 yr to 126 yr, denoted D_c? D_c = 101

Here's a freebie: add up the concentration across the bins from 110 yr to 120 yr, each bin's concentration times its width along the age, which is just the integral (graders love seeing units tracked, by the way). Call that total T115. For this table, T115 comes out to 49.4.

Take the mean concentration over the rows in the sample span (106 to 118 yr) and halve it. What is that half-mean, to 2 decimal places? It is 2.54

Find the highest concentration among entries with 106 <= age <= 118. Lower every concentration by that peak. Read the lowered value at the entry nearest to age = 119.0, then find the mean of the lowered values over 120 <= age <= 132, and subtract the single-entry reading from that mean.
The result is 0.34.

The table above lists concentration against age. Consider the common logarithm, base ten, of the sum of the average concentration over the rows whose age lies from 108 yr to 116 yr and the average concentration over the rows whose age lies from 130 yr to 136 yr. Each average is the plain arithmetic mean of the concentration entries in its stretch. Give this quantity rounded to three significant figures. 1.00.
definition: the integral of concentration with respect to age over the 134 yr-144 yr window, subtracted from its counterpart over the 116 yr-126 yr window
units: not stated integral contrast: 3.6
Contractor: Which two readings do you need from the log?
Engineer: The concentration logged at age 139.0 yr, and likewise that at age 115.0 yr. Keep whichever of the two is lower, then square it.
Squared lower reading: 19.3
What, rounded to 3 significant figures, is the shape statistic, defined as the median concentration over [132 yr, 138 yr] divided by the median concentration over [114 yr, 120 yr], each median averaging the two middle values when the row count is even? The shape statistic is 1.00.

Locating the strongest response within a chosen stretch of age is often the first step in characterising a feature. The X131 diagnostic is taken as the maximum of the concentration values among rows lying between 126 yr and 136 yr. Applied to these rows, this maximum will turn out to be 5.016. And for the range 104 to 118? 5.337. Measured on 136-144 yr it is 4.6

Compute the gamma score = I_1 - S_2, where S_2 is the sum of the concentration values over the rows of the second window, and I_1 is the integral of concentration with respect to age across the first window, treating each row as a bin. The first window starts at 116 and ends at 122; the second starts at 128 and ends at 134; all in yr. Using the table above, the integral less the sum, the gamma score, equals 14.0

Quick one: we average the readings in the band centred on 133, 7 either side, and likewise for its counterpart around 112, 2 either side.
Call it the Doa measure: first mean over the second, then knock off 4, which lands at -3.11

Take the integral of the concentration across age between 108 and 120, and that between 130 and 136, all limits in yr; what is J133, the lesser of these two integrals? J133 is 29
